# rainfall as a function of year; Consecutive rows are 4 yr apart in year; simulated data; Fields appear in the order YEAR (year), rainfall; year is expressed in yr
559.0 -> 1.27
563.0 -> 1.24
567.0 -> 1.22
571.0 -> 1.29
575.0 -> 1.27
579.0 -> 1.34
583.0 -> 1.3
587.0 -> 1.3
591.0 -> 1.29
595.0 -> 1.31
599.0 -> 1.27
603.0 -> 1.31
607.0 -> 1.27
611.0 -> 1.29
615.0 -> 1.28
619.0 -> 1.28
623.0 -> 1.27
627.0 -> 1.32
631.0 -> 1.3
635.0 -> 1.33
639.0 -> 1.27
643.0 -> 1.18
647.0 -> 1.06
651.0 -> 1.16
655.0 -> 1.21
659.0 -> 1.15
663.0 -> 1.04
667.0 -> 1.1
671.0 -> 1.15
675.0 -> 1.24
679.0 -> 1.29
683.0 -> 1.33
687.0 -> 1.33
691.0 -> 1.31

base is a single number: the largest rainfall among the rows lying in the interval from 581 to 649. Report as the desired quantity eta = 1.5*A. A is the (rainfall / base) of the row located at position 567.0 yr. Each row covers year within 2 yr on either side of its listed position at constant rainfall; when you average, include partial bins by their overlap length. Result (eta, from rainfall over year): 1.38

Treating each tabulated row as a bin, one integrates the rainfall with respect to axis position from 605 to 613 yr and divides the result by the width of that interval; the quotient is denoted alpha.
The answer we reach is 1.28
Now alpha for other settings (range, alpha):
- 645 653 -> 1.11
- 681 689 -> 1.33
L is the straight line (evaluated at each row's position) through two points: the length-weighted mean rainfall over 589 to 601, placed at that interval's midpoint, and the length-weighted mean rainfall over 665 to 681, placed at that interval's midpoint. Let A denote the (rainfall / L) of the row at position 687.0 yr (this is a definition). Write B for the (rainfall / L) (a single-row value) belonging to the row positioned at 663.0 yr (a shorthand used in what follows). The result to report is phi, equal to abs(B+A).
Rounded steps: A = 1.13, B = 0.86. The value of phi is 1.99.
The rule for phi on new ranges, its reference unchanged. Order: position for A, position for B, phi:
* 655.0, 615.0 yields 2.01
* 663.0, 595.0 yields 1.88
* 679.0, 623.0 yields 2.10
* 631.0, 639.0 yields 2.07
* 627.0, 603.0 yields 2.08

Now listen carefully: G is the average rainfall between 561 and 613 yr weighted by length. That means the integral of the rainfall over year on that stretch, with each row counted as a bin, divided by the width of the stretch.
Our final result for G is 1.28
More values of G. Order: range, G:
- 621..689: 1.22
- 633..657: 1.20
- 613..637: 1.30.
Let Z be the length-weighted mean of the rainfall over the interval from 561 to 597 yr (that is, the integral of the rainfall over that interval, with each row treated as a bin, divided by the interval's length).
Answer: 1.28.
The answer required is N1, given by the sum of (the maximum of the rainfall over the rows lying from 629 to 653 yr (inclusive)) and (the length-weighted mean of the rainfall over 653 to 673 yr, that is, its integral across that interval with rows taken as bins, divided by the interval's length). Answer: 2.46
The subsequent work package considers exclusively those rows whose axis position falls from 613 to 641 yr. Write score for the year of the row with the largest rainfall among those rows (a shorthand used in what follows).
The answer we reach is 635.0 yr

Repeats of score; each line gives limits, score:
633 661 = 635.0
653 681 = 679.0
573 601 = 579.0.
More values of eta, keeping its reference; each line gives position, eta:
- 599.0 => 1.43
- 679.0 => 1.45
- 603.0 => 1.48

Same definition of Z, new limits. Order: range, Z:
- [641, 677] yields 1.14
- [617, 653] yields 1.24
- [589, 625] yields 1.29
